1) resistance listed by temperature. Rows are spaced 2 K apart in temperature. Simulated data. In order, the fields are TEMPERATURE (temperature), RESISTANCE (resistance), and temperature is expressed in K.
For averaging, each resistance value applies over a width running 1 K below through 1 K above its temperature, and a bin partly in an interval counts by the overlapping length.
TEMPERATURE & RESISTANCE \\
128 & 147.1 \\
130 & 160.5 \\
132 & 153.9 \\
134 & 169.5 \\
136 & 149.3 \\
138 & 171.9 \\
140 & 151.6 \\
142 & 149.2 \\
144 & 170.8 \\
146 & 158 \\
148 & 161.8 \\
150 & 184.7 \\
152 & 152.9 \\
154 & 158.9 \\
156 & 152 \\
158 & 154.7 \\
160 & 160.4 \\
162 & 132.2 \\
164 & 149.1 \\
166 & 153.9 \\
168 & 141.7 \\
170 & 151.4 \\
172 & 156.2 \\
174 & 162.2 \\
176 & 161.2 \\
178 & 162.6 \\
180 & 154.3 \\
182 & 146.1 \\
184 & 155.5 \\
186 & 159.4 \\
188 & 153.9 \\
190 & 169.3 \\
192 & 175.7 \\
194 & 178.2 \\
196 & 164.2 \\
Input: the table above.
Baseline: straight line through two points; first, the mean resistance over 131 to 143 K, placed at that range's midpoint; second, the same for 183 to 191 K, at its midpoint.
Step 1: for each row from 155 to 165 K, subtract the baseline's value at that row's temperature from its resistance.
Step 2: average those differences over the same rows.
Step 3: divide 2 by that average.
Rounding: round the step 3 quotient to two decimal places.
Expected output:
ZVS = -0.23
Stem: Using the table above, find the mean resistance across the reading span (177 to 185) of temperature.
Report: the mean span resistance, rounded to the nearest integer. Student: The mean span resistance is 155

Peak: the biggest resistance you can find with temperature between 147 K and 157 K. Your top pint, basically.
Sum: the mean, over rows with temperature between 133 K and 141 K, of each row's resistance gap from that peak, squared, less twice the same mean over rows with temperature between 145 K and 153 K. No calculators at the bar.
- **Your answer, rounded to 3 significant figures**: -438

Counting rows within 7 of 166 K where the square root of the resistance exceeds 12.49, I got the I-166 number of 2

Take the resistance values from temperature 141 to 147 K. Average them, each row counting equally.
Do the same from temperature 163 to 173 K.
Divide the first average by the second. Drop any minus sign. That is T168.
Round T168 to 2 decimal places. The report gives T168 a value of 1.06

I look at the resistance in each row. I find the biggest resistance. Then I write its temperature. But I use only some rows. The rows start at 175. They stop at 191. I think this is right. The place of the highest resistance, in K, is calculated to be 190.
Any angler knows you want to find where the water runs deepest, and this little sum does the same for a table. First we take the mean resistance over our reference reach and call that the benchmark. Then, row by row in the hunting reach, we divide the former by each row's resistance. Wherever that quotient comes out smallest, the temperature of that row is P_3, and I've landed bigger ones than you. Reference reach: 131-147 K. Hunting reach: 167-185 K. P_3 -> 178 K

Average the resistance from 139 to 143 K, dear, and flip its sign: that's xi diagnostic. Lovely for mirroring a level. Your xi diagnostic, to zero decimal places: -150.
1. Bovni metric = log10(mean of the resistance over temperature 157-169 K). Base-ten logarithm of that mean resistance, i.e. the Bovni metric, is 2.17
